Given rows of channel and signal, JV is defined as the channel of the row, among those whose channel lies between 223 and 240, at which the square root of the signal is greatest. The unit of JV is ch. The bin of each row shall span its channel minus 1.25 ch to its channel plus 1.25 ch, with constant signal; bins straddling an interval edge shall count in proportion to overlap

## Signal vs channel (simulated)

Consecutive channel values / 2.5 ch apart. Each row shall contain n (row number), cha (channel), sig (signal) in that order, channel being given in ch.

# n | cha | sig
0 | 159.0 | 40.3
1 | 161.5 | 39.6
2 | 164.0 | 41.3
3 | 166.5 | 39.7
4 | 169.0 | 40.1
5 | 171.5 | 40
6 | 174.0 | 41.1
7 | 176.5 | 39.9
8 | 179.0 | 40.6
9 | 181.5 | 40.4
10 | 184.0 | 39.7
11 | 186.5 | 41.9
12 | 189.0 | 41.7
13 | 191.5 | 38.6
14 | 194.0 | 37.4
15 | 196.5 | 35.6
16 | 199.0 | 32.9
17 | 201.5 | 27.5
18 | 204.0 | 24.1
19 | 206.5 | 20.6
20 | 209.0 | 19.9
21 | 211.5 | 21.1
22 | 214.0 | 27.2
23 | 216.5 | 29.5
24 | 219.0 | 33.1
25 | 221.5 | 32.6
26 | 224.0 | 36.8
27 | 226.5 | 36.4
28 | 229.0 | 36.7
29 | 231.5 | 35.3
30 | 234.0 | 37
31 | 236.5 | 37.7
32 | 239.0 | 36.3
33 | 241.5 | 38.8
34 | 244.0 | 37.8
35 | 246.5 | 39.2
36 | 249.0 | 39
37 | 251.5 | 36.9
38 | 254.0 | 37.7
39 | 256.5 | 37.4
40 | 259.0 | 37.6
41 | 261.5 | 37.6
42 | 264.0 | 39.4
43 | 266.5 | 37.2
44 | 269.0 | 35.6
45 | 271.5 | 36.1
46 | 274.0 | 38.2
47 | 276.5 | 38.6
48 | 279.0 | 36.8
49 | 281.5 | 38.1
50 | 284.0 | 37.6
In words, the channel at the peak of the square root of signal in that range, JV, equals 236.5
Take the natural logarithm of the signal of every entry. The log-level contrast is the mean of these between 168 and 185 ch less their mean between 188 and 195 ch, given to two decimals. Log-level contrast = 0.03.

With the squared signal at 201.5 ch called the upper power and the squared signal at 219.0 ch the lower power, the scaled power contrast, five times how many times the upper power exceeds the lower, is 3.5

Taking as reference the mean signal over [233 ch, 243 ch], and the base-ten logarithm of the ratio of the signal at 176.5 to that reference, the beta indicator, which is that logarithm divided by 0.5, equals 0.055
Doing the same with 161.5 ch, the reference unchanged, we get 0.048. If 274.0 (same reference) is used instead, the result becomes 0.017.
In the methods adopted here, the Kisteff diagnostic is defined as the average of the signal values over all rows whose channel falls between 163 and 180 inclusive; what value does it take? 40.4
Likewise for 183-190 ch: 41.1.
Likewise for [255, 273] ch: 37.3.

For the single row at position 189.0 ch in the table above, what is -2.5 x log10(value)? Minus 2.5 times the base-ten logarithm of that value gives -4.05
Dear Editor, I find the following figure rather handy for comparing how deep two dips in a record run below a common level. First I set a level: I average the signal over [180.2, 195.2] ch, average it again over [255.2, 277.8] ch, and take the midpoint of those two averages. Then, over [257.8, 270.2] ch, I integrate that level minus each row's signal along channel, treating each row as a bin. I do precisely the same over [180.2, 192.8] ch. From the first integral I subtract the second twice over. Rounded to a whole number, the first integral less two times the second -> 59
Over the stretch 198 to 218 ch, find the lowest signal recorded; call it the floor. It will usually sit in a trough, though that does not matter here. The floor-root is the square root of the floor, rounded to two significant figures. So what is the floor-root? 4.5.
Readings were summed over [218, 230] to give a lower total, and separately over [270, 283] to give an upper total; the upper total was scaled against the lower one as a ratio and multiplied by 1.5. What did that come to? 1.60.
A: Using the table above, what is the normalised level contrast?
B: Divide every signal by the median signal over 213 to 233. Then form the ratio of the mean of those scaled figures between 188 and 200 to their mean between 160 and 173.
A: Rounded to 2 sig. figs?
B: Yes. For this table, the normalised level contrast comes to 0.93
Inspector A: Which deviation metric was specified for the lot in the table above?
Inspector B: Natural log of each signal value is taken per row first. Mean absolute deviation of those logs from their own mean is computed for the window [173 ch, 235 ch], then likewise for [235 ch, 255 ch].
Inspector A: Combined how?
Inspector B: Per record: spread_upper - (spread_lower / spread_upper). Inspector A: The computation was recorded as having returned -9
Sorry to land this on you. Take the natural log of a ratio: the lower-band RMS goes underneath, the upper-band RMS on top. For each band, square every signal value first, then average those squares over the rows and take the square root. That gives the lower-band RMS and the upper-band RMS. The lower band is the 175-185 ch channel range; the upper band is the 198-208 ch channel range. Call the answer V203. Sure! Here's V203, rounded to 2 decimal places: -0.41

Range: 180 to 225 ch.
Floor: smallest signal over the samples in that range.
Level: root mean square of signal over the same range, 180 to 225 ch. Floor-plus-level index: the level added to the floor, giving 53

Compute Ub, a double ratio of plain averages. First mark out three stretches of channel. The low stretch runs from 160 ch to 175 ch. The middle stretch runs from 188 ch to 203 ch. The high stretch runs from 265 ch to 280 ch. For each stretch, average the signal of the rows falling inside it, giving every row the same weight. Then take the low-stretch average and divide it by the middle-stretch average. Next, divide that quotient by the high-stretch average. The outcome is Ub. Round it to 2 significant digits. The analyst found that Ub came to 0.031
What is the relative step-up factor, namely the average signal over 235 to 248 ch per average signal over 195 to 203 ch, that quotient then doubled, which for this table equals 2.4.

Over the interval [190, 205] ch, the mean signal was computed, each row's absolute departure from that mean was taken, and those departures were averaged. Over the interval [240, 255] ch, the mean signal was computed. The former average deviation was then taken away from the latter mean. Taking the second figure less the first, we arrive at 33.6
